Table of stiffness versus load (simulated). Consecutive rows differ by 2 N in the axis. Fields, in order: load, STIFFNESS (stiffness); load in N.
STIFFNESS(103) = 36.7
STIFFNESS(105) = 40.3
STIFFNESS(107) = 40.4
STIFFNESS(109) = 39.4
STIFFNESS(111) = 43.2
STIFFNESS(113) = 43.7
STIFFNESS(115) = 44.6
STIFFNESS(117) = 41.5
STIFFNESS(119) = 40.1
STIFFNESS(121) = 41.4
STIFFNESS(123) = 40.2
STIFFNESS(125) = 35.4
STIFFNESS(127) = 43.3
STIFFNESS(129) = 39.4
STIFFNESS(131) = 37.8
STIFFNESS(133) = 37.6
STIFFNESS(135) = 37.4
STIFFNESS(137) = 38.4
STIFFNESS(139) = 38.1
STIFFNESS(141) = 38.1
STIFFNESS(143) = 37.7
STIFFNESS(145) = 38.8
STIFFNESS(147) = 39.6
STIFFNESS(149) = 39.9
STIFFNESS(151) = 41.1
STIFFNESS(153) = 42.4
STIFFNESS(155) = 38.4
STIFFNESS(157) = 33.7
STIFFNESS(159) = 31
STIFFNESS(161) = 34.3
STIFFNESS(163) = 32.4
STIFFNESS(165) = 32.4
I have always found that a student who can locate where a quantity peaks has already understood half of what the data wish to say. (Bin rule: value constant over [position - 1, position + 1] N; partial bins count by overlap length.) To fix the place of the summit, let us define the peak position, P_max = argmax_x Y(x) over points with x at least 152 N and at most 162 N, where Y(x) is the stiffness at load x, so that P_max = 153 N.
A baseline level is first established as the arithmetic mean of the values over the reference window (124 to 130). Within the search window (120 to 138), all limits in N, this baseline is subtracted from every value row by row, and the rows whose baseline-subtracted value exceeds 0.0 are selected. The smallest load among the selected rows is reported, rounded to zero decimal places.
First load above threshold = 121 N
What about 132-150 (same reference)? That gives 147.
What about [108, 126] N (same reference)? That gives 109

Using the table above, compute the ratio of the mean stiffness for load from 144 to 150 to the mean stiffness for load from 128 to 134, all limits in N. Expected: 1.03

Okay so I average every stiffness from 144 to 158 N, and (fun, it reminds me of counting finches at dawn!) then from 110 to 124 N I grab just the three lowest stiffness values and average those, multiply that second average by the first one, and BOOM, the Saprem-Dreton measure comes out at 1587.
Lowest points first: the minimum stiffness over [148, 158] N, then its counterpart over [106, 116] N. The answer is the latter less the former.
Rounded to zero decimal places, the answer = 6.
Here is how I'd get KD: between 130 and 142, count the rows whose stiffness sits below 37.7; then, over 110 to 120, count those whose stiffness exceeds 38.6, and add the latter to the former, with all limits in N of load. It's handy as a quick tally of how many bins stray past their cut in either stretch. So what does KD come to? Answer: 7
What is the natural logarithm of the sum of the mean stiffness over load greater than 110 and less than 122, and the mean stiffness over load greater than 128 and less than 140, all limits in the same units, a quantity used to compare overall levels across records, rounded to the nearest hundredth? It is 4.39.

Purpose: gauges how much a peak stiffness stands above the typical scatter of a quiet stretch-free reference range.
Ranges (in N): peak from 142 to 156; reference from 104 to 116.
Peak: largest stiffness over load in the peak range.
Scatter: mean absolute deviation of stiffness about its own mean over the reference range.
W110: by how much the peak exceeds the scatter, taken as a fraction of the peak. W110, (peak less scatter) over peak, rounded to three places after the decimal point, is 0.955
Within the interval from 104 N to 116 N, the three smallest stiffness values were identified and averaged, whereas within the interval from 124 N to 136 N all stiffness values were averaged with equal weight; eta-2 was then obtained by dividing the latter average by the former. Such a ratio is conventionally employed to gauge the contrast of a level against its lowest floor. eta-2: 0.96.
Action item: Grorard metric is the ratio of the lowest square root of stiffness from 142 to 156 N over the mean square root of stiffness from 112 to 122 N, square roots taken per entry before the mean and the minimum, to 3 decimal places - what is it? 0.945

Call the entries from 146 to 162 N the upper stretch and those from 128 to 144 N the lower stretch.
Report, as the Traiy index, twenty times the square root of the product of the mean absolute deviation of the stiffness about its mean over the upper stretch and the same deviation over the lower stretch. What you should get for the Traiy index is 24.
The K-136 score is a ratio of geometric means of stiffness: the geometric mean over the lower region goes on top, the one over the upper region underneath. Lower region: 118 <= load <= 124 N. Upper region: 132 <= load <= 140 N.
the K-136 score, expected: 1.07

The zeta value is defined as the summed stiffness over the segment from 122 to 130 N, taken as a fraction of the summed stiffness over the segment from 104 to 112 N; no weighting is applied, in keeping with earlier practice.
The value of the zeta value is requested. 0.97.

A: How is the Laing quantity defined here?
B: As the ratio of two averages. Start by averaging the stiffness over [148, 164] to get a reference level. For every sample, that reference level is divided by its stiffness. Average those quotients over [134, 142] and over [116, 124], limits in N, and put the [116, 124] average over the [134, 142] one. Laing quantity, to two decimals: 0.93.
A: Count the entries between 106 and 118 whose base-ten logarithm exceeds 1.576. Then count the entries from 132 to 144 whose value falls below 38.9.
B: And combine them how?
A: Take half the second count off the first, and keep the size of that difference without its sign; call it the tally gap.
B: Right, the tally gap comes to 3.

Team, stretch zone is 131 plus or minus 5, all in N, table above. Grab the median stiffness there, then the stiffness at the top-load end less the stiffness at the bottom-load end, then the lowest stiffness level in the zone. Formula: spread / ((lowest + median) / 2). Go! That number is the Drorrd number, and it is -0.16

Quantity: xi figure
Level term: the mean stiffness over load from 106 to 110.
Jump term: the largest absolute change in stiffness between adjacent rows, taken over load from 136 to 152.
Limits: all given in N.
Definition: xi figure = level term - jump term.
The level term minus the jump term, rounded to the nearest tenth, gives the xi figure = 38.7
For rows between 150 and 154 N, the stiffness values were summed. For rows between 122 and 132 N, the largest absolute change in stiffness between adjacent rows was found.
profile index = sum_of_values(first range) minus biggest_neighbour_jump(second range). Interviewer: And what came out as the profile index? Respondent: 76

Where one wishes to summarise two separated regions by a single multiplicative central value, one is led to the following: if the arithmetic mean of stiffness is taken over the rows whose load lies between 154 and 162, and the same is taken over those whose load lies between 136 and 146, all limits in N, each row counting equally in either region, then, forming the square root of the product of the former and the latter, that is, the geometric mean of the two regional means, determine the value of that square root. 36.2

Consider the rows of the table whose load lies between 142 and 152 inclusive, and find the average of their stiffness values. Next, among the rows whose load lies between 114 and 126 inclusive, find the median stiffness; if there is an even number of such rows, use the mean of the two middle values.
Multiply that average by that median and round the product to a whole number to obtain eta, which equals 1608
